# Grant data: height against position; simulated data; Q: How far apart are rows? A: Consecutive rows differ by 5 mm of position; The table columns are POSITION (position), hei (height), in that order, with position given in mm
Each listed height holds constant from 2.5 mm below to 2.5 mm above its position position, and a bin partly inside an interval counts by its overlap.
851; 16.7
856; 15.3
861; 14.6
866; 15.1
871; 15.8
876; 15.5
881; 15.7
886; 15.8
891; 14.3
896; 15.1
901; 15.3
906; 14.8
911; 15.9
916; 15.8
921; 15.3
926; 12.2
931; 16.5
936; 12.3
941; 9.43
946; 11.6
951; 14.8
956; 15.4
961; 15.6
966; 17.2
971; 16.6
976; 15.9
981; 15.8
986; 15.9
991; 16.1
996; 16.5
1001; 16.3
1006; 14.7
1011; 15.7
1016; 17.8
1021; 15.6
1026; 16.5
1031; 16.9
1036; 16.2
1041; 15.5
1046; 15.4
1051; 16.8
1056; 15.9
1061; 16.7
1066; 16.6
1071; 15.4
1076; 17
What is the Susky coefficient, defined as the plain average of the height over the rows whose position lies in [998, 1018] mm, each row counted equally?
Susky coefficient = 16.1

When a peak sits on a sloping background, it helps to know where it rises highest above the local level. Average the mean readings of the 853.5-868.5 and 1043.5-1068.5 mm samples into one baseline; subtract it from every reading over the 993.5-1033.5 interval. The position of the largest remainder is 1016 mm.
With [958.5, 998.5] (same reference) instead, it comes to 966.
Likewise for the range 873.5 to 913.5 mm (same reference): 911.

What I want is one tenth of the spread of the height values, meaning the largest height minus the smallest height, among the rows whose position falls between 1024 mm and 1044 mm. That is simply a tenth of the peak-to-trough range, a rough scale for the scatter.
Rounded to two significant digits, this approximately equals 0.14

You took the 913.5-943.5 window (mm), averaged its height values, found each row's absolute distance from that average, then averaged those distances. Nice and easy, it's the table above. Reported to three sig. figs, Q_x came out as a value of 2.28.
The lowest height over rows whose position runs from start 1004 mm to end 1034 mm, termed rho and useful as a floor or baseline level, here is 14.7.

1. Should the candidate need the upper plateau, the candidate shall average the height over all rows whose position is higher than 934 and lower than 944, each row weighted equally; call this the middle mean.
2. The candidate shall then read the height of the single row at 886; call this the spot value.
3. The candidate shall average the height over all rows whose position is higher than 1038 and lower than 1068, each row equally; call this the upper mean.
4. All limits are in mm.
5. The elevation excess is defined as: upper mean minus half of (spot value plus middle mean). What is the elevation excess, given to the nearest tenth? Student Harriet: 2.8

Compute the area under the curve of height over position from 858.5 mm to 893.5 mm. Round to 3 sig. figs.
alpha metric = 534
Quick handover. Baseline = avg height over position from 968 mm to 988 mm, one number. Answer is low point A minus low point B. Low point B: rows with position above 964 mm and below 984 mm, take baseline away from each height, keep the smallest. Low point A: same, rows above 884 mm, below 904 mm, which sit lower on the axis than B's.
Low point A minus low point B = -1.5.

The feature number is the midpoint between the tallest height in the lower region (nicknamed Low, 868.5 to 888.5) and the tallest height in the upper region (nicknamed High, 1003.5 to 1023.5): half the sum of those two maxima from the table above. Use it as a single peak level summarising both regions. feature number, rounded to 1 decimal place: 16.8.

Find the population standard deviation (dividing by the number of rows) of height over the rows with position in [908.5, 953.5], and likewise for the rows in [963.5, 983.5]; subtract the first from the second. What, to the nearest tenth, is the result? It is -1.7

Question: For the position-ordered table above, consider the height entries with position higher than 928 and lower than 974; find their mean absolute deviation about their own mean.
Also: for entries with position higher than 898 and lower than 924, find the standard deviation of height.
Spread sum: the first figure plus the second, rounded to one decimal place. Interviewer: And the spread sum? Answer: 2.6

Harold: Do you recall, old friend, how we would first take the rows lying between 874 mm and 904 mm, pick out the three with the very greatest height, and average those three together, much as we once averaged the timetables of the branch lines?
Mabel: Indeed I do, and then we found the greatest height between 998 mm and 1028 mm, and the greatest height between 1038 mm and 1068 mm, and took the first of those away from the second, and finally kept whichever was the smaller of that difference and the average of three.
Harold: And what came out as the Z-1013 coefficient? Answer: -1.0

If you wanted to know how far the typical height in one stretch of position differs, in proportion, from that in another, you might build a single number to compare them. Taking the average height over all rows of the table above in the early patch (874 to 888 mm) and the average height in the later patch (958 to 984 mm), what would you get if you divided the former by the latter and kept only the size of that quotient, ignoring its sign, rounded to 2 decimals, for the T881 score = 0.97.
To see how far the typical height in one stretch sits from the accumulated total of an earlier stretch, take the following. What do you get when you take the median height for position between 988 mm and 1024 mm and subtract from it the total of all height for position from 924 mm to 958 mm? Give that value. -76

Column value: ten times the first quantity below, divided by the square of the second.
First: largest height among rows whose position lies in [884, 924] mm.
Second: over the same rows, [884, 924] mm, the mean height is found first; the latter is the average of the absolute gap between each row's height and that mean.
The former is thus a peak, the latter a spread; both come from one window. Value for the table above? 920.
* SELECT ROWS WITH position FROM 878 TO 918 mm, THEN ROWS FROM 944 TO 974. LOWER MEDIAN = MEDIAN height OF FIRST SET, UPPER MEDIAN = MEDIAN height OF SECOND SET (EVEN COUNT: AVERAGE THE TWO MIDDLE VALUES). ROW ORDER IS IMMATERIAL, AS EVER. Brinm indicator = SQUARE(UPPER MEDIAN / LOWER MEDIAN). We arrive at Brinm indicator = 1.00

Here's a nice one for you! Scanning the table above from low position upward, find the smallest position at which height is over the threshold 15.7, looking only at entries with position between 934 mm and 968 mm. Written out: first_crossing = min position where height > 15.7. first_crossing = 966 mm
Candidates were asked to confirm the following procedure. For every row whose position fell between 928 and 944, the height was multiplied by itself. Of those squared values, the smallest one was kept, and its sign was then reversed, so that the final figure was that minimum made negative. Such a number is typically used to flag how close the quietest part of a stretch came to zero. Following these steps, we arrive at -89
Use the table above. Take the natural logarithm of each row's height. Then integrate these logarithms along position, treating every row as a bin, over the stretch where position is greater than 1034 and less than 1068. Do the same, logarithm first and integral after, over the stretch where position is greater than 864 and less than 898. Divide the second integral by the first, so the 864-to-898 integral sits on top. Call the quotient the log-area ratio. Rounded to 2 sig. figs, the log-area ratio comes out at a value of 0.98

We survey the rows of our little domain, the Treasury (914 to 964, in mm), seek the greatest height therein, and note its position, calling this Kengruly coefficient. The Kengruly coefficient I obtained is 931 mm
